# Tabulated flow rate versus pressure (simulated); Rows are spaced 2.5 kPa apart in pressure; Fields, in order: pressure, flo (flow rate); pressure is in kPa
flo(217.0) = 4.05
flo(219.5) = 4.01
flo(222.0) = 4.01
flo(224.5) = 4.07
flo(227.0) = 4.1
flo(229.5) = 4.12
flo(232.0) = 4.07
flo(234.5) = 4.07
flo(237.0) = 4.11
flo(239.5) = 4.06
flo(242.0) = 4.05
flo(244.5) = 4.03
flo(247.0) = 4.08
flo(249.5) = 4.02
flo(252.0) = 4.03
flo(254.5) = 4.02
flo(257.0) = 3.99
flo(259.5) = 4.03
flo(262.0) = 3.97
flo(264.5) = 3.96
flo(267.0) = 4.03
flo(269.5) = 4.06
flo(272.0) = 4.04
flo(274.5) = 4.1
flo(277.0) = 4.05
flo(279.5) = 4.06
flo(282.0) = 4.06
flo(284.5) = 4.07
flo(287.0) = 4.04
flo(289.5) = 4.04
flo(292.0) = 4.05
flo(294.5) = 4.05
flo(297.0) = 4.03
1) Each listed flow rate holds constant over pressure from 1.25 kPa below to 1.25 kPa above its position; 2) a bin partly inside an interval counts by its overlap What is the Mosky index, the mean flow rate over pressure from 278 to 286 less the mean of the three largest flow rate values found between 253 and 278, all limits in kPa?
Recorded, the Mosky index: -0.01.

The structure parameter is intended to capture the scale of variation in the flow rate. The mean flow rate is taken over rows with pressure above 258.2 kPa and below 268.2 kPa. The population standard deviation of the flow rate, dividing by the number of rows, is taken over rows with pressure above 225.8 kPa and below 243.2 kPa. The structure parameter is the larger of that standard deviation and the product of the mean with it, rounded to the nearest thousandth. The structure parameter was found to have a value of 0.100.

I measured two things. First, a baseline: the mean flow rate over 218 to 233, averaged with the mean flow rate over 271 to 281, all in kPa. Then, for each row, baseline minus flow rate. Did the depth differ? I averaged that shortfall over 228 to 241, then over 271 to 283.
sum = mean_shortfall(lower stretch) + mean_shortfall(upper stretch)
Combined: -0.02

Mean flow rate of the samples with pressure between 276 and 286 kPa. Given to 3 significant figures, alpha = 4.06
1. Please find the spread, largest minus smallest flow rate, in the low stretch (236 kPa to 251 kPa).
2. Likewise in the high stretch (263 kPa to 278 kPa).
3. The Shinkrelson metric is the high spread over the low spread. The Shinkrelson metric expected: 1.6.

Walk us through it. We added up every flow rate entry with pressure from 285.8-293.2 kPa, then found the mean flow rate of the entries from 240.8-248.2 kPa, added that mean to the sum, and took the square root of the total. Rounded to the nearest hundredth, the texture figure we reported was 4.02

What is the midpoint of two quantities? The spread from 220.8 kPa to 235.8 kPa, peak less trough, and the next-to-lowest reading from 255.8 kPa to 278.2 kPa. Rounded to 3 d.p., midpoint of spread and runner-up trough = 2.040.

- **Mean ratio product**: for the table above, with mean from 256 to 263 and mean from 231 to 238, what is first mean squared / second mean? 3.91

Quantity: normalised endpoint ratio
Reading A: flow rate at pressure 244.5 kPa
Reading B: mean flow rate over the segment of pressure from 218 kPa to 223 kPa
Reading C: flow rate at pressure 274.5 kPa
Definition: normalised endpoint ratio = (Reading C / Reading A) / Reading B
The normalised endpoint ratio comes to 0.254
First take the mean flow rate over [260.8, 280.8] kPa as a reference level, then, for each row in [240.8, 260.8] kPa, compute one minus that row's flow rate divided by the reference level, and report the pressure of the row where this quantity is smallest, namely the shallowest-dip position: 247.0 kPa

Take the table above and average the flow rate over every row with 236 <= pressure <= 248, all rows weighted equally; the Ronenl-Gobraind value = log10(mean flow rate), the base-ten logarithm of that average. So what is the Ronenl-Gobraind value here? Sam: 0.609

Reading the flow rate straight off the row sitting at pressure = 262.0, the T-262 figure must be 3.97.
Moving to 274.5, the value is 4.1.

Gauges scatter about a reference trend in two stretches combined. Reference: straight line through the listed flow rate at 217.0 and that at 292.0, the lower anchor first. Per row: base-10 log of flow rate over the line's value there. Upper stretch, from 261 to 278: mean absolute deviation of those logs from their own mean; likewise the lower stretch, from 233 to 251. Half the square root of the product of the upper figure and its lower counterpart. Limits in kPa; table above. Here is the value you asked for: 0.0016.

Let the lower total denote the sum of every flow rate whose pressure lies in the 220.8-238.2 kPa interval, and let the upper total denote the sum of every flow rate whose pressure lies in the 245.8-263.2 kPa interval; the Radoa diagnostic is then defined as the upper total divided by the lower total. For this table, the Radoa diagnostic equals 0.99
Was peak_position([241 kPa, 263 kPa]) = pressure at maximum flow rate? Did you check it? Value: 247.0 kPa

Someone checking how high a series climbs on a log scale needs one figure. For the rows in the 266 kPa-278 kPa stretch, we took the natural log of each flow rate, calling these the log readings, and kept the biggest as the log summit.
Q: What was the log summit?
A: 1.41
